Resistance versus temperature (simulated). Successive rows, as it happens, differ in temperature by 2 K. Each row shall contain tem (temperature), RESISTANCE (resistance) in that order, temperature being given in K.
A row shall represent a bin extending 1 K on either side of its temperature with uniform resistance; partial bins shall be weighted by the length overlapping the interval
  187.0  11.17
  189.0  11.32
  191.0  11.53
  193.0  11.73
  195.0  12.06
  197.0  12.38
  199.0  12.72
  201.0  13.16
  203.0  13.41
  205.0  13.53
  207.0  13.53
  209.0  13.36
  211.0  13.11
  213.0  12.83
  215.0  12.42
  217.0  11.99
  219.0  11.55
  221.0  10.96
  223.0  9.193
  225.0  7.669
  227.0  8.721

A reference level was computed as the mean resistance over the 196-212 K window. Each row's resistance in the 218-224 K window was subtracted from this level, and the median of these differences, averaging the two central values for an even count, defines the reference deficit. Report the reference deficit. 2.2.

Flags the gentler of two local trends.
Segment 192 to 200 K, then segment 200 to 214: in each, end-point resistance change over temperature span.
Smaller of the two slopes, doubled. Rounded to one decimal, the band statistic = -0.1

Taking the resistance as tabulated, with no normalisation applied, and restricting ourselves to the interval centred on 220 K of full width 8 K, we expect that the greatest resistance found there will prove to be 11.99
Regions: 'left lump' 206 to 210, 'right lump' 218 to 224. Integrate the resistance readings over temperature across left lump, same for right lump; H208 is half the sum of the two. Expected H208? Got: 59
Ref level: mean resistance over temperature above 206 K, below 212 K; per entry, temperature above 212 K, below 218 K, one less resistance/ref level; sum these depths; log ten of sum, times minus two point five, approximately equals 1.7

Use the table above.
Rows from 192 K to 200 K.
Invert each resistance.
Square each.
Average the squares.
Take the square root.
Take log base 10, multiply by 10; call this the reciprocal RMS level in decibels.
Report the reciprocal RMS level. -10.9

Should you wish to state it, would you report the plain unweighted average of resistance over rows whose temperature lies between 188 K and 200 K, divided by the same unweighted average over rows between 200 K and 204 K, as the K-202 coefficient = 0.90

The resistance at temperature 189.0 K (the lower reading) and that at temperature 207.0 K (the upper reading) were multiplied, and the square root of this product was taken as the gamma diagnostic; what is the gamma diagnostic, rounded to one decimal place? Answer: 12.4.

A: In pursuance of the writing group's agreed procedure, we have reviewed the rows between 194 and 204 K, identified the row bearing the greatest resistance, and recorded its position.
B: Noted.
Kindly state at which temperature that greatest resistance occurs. 203.0 K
